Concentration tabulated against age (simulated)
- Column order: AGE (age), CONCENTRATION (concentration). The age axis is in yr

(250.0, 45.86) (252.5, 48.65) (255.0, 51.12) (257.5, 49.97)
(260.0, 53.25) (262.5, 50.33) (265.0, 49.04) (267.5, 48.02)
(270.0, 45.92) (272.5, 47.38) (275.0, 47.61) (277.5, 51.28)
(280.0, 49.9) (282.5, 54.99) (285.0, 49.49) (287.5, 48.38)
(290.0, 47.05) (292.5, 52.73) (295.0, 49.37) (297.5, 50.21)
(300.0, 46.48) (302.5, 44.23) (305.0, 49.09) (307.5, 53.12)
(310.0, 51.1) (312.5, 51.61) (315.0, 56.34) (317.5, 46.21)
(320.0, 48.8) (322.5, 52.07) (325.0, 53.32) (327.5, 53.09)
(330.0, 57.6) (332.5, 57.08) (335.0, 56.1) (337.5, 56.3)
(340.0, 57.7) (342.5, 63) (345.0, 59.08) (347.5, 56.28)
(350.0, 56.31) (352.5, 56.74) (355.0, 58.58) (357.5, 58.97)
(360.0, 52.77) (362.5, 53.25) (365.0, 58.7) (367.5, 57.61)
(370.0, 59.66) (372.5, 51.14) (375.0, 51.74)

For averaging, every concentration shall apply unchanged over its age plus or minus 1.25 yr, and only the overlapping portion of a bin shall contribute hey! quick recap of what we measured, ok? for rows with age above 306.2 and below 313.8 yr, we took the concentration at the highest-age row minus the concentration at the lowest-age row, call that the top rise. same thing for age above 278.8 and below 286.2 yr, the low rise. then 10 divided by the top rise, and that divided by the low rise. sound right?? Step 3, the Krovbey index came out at 16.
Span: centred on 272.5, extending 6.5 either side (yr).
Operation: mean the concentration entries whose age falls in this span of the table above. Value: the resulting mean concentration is 48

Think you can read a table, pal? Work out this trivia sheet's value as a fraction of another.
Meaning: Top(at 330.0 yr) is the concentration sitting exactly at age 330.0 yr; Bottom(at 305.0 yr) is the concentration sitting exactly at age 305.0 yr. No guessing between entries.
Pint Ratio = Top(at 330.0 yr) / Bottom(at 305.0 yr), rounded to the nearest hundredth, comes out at 1.17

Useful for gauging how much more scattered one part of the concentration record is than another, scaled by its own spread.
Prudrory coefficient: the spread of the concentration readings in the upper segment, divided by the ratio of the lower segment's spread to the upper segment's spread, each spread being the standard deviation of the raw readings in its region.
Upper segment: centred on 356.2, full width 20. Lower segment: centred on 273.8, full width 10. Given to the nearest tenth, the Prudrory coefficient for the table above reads 2.5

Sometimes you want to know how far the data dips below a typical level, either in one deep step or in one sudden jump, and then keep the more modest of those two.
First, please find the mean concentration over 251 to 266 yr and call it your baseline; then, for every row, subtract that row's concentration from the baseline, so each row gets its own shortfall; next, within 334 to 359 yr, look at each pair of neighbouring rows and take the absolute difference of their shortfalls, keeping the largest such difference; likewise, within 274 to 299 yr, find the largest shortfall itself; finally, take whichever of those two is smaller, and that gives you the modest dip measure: 3.3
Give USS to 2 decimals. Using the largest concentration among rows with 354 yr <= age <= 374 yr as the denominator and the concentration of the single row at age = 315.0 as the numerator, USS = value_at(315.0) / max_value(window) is 0.94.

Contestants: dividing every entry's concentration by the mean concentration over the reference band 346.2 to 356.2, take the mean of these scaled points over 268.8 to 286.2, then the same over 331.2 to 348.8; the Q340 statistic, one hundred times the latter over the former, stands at 117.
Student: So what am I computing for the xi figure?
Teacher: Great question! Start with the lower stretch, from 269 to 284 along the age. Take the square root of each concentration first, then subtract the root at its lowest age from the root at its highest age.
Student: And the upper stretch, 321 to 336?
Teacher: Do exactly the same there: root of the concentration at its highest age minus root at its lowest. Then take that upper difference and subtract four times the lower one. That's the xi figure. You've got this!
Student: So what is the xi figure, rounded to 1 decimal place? -2.3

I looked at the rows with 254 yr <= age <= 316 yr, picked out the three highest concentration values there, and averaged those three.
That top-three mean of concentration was 55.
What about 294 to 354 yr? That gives 60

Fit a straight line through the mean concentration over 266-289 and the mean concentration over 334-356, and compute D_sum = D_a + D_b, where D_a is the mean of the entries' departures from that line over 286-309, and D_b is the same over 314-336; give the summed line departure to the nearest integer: -5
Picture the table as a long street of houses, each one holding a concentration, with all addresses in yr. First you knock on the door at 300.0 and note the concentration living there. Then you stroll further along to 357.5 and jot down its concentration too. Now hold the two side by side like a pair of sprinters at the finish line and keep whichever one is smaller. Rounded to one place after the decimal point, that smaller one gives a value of 46.5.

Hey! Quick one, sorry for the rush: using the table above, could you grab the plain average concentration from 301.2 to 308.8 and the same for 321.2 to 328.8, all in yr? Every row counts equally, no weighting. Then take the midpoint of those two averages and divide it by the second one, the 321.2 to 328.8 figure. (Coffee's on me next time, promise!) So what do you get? 0.962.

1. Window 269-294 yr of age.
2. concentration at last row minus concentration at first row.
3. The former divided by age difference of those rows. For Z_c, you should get 0.30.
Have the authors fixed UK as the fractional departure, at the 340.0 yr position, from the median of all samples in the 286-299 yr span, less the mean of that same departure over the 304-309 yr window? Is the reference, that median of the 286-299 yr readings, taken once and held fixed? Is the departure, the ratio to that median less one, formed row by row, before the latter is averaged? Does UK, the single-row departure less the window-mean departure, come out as 0.13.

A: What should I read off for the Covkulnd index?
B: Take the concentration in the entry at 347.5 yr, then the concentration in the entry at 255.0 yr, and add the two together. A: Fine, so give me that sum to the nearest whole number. 107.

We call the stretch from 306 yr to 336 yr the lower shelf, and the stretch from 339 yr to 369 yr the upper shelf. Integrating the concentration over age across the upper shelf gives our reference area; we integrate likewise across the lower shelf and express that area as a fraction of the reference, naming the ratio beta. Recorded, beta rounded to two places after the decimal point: 0.92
